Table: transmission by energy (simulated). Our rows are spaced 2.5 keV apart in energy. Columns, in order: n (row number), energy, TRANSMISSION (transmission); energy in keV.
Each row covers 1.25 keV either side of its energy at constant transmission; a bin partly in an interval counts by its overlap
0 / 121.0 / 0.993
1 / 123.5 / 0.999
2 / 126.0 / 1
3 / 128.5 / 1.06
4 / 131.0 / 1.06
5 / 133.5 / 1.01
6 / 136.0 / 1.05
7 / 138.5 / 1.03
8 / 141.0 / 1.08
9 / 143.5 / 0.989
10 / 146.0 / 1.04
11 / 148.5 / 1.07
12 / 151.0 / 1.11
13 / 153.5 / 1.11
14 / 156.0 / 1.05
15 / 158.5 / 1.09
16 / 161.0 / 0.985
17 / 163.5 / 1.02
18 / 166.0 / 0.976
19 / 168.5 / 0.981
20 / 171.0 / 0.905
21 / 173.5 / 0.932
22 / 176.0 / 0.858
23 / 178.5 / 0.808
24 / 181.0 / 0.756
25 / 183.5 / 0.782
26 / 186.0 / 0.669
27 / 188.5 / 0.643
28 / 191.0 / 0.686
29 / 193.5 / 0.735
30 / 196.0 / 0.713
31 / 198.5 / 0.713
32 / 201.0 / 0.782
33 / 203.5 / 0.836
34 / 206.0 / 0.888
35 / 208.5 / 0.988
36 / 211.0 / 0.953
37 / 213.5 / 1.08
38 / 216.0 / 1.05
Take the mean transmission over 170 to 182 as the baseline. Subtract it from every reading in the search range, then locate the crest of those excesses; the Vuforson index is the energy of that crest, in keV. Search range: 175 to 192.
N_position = 176.0 keV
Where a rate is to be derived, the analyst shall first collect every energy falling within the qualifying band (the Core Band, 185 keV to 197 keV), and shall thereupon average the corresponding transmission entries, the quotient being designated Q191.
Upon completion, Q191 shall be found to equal 0.69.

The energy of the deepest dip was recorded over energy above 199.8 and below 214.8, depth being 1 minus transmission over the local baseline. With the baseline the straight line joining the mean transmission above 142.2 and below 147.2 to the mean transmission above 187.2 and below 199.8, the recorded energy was 201.0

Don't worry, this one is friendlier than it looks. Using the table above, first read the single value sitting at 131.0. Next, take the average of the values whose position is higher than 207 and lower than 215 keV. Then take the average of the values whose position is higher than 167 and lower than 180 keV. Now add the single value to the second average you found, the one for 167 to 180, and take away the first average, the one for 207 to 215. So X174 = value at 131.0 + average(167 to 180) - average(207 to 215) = 0.95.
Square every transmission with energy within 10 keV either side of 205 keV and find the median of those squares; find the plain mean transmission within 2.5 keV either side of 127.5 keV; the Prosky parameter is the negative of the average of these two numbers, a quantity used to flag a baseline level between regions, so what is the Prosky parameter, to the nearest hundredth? -0.89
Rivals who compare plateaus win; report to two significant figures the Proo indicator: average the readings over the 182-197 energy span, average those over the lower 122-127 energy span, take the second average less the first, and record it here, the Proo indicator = 0.29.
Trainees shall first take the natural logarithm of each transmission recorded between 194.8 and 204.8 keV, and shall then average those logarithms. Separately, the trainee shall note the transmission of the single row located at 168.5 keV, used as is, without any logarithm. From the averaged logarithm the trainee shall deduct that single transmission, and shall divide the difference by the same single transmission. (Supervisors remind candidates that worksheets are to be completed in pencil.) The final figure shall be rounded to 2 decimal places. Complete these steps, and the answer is -1.28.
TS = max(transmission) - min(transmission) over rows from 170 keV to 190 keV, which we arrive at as 0.29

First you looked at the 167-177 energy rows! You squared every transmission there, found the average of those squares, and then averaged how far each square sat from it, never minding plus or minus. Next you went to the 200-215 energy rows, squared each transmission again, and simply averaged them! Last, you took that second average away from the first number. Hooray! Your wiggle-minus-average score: -0.8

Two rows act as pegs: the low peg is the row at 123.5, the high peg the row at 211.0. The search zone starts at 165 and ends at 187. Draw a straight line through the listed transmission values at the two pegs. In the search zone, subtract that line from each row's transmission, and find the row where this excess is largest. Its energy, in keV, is 168.5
